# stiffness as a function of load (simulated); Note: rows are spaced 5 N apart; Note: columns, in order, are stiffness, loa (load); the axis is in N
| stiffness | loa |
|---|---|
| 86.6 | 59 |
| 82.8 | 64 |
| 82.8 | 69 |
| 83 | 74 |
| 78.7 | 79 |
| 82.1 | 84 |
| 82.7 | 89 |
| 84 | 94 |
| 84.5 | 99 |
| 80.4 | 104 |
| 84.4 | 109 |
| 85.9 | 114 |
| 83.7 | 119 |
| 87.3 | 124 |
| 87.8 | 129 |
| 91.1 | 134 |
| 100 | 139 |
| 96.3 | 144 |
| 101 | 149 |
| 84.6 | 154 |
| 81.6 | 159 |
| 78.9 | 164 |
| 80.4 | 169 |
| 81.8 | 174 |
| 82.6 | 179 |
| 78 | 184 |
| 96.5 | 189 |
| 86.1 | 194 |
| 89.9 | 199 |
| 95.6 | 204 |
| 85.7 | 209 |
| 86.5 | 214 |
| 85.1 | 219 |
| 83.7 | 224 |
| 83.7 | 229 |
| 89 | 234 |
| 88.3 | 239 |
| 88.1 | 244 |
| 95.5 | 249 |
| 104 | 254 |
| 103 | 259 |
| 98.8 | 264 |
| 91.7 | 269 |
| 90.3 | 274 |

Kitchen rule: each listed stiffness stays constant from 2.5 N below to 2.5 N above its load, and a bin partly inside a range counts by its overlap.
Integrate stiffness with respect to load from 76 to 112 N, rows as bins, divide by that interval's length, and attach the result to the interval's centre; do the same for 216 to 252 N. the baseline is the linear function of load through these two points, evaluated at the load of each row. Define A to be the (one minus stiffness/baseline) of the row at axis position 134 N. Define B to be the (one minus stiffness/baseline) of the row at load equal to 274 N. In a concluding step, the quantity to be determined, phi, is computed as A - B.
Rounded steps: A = -0.08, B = -0.010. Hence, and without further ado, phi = -0.07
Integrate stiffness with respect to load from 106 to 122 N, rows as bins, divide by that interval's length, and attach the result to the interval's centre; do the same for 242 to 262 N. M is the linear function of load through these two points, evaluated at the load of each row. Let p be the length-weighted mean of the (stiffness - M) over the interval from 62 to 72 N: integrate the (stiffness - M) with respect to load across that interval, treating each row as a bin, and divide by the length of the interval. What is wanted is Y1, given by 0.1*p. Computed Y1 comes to 0.3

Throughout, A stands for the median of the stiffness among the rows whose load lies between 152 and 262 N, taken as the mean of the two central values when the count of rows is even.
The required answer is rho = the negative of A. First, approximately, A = 85.9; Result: -85.9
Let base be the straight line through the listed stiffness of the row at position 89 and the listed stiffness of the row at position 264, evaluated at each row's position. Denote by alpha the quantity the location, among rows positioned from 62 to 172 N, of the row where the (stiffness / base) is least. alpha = 164 N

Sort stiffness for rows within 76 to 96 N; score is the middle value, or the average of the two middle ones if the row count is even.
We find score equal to 82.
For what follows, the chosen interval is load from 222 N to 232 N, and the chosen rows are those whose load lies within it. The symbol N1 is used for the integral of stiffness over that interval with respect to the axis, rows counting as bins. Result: 840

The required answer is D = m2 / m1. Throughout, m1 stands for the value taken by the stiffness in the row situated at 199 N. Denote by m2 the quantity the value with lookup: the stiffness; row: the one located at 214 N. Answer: 0.96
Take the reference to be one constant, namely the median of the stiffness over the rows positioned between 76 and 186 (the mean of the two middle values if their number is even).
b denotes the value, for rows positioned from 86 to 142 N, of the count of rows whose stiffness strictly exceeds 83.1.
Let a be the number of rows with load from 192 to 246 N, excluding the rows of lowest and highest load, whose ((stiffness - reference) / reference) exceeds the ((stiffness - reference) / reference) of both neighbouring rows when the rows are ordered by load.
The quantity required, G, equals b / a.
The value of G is 3.0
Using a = 3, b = 9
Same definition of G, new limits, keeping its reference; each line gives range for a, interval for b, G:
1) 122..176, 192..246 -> 5.5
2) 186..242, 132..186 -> 1.7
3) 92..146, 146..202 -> 1.7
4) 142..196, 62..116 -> 1.3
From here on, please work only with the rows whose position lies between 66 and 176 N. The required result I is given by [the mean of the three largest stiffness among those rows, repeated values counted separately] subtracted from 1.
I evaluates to -98.1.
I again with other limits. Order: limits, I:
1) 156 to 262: -100.2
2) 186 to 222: -93.0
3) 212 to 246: -87.5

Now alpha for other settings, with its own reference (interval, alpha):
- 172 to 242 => 184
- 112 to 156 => 154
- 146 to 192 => 184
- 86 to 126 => 104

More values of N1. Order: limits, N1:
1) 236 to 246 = 882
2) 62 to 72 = 828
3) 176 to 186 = 805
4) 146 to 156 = 934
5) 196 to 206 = 923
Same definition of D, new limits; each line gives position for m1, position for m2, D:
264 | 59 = 0.88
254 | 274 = 0.87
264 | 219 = 0.86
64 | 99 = 1.02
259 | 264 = 0.96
